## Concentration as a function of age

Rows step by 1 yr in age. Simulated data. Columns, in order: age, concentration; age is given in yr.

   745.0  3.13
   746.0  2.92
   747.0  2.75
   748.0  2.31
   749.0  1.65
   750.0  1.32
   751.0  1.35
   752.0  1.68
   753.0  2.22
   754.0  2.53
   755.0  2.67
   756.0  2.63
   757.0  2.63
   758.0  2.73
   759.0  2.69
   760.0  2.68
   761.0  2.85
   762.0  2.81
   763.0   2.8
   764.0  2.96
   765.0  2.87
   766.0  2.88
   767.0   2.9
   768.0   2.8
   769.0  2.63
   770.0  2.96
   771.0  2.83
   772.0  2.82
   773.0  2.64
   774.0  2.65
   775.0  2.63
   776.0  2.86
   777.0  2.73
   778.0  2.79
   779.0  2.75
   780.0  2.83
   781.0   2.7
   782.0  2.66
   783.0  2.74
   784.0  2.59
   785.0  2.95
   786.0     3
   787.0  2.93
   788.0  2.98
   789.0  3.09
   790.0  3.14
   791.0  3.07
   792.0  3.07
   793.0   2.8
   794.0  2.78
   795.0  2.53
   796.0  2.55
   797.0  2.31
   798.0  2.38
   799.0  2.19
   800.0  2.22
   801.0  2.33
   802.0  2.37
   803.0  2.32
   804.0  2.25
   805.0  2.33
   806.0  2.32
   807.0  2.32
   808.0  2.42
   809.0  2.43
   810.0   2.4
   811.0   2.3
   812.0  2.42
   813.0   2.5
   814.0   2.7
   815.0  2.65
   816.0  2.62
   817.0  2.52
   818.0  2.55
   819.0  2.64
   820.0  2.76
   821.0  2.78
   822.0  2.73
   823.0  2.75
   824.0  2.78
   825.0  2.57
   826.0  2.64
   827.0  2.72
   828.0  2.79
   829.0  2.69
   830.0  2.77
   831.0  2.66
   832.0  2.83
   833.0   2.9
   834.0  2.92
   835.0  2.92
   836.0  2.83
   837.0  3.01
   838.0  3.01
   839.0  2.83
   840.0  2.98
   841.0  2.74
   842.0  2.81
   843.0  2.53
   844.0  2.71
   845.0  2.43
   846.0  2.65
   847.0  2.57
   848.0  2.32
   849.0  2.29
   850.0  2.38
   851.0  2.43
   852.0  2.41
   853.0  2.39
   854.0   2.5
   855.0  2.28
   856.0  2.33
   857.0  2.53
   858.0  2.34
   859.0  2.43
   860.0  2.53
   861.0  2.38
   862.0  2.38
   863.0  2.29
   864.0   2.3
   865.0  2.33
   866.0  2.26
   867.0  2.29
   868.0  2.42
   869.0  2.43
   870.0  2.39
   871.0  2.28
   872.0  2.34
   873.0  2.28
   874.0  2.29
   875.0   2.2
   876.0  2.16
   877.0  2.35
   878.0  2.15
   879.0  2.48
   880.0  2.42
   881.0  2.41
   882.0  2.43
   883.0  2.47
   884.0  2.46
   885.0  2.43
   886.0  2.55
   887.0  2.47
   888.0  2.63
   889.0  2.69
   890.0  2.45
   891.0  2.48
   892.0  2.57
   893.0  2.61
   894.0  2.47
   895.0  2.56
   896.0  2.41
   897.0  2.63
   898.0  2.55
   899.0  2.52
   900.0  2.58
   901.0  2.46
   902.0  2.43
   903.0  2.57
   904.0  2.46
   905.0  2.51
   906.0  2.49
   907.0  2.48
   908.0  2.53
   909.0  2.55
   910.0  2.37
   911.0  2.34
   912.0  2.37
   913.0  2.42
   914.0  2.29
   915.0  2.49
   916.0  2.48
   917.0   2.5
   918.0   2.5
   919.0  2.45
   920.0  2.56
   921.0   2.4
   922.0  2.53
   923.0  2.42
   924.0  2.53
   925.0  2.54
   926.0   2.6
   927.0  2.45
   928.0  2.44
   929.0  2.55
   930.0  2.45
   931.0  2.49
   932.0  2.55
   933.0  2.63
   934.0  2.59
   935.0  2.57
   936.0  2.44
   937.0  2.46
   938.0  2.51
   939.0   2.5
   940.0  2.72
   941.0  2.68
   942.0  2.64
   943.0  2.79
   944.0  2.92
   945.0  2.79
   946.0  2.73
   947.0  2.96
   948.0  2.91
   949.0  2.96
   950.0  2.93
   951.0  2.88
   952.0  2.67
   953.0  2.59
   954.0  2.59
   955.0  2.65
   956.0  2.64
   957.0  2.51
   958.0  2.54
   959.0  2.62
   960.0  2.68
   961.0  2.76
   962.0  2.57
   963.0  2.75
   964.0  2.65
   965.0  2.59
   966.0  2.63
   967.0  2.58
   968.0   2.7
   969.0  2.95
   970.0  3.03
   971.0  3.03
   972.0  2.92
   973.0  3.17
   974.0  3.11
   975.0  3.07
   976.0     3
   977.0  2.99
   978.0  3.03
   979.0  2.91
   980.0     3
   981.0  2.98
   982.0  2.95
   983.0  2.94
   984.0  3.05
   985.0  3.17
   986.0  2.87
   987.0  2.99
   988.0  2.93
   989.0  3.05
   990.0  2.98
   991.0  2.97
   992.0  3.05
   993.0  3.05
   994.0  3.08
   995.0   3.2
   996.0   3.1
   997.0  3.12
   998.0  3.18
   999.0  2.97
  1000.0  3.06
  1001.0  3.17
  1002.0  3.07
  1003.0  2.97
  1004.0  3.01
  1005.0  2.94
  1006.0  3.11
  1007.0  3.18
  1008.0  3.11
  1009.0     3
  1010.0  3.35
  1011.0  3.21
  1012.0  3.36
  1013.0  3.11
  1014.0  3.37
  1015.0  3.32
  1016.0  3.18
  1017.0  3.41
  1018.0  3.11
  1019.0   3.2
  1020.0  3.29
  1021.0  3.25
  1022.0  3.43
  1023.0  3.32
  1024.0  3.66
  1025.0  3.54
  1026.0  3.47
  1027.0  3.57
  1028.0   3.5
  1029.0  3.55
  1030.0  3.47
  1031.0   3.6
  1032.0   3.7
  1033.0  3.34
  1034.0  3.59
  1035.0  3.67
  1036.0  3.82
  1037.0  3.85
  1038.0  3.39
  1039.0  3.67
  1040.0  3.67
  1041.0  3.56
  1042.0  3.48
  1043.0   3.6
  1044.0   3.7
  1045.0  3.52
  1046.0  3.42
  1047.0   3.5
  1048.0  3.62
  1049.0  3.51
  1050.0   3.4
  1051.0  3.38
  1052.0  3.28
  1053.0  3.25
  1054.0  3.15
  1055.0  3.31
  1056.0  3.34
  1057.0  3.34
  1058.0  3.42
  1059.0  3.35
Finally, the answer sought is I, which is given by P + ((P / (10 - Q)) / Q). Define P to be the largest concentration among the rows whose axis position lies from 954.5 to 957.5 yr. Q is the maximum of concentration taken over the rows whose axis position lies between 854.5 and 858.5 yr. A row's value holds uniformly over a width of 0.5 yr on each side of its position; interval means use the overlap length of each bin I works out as 2.79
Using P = 2.65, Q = 2.53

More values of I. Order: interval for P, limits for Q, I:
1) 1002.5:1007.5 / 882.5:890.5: 3.34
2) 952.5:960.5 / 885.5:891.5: 2.82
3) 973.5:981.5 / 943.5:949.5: 3.26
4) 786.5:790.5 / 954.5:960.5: 3.30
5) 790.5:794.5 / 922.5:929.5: 3.23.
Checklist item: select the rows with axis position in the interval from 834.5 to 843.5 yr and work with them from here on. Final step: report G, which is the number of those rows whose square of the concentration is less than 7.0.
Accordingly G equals 1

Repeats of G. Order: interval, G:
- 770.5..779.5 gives 2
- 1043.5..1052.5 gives 0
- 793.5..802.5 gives 8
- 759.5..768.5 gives 0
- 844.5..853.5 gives 8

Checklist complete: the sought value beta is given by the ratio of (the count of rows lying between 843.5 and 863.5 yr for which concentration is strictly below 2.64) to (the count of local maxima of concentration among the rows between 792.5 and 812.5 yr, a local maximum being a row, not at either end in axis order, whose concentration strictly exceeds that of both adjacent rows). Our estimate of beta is 4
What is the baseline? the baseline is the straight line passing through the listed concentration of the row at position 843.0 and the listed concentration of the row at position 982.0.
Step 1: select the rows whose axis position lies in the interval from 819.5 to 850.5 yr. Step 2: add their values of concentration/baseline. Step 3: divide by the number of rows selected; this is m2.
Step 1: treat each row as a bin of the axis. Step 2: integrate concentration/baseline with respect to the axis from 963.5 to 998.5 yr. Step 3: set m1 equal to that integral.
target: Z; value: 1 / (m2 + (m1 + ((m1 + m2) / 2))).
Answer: 0.018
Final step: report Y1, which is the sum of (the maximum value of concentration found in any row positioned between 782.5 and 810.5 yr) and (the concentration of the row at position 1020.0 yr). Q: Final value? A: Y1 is 6.4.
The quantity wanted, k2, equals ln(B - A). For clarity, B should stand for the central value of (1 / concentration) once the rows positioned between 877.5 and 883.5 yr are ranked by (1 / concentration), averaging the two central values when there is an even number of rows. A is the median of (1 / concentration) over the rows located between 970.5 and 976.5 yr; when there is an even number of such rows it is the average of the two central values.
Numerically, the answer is -2.5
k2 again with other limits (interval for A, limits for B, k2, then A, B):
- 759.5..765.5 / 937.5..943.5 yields -3.8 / 0.353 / 0.38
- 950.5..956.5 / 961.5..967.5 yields -5.3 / 0.378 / 0.38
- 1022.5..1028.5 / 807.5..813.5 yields -2.0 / 0.284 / 0.41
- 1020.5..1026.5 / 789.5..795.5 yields -3.0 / 0.290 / 0.34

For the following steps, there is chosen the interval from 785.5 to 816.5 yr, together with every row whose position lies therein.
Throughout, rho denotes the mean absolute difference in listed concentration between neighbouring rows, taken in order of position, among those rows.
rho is 0.084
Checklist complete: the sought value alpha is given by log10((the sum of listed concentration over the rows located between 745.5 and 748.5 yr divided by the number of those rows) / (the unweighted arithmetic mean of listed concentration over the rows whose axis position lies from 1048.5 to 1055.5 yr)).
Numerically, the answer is -0.10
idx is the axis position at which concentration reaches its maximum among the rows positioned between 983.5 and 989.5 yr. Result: 985.0 yr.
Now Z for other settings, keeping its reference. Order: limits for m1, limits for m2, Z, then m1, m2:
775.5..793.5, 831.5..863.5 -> 0.029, 22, 1.02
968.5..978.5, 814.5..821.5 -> 0.058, 10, 1.08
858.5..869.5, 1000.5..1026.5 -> 0.060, 10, 1.06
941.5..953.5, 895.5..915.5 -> 0.052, 12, 0.91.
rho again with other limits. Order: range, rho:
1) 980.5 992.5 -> 0.094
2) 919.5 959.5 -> 0.082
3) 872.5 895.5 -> 0.095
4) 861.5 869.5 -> 0.053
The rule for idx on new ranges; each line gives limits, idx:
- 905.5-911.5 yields 909.0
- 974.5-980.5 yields 975.0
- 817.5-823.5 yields 821.0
